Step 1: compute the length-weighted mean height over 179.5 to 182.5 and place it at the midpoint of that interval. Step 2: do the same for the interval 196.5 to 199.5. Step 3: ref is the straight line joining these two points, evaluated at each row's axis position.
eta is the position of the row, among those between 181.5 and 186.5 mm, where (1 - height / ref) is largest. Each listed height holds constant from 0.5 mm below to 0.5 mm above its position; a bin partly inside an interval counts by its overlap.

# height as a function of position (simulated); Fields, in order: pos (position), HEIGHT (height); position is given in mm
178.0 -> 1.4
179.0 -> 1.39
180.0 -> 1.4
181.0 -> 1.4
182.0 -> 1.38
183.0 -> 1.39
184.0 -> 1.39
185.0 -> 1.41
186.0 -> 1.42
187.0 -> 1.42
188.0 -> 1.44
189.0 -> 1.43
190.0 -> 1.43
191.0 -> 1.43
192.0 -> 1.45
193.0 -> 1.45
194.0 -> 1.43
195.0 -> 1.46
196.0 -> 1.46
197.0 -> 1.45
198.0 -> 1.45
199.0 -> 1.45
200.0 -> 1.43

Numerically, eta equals 182.0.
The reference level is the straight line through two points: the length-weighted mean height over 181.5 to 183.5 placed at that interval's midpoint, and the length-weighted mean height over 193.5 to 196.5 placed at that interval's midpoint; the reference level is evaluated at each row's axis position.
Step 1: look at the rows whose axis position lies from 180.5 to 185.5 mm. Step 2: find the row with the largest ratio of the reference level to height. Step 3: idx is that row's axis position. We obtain 184.0 mm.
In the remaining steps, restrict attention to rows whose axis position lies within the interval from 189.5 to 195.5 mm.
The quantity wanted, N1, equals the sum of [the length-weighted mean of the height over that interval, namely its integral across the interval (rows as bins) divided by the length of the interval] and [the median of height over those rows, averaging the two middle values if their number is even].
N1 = 2.88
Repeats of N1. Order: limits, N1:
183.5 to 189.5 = 2.84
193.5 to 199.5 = 2.90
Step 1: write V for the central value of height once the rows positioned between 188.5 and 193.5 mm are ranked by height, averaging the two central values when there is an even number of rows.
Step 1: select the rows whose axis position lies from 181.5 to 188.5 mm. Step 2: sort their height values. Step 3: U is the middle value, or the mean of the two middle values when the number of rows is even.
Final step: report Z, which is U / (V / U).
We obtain 1.39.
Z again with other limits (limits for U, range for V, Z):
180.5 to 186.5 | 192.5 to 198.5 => 1.34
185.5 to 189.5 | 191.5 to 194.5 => 1.40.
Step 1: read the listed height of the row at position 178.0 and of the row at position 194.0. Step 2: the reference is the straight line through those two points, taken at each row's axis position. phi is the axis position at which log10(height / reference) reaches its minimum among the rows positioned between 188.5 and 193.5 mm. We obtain 191.0 mm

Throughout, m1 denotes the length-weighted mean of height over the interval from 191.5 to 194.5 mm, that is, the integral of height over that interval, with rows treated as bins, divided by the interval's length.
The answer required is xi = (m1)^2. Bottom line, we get 2.08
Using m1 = 1.44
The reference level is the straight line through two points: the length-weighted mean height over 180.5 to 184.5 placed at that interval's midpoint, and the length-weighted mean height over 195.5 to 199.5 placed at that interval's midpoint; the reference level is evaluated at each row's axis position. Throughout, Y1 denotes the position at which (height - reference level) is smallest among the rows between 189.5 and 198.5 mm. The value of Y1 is 194.0 mm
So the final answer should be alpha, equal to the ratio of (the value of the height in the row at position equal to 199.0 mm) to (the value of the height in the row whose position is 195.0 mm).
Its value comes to 0.99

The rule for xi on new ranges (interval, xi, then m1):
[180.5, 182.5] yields 1.93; 1.39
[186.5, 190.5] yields 2.04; 1.43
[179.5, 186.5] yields 1.96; 1.40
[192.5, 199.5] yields 2.10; 1.45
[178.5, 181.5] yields 1.95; 1.40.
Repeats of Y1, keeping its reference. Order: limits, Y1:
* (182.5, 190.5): 184.0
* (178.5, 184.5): 182.0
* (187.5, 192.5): 191.0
